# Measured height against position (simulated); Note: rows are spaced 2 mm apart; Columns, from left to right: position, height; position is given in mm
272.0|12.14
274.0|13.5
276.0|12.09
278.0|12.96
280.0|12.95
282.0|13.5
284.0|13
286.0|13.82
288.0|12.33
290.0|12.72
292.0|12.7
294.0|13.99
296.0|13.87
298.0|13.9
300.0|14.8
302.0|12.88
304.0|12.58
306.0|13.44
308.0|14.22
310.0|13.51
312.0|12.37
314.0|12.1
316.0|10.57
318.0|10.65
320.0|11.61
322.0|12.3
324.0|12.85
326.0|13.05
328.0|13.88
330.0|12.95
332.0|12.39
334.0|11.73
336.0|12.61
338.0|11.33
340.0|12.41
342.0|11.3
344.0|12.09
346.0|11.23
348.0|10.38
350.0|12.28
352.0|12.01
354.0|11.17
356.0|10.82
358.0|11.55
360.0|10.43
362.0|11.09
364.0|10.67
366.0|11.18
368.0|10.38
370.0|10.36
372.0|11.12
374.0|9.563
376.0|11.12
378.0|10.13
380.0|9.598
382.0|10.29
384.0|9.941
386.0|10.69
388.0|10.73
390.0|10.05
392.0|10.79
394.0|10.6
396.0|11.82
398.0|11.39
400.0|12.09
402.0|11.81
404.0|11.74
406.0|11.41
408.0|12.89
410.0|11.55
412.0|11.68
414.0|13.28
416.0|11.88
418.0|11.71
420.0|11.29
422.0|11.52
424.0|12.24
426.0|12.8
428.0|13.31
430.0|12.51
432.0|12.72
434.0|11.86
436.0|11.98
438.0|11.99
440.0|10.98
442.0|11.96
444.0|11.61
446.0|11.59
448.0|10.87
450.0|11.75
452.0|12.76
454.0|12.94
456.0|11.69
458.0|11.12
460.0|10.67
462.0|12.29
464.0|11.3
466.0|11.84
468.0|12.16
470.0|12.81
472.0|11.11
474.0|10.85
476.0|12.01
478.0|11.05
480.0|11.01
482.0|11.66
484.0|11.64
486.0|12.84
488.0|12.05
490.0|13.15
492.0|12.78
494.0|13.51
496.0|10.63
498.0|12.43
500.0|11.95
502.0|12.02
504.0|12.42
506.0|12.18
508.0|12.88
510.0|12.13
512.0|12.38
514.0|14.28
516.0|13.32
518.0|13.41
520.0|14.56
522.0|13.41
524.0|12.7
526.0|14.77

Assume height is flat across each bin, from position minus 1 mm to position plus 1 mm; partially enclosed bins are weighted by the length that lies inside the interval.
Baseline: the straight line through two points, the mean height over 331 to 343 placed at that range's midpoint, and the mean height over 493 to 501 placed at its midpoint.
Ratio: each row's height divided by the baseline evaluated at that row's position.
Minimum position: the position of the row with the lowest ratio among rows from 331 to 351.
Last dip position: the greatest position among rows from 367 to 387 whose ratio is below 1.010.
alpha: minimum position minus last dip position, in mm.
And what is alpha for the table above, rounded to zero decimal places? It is -38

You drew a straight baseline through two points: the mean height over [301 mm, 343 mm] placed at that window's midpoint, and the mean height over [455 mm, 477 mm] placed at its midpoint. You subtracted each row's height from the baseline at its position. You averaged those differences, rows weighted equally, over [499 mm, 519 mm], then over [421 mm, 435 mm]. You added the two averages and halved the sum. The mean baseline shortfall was -1.0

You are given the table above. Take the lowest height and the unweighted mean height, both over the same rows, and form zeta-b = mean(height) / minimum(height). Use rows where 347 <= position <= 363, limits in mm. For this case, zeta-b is 1.08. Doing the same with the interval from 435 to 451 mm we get 1.07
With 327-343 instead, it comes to 1.09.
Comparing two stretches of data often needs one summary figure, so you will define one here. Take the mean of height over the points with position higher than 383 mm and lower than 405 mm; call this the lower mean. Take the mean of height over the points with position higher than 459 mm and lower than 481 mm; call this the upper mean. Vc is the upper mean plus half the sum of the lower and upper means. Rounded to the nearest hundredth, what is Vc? 22.86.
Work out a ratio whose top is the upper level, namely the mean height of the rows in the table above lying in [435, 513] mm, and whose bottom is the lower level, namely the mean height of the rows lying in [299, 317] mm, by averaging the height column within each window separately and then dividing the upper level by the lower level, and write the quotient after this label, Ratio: 0.92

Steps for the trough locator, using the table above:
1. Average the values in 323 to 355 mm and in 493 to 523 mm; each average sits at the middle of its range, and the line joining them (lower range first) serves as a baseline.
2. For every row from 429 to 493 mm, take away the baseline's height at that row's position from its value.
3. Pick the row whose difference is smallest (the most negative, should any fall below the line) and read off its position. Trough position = 460.0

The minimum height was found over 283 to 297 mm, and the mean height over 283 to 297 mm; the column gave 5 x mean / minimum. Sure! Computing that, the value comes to 5.4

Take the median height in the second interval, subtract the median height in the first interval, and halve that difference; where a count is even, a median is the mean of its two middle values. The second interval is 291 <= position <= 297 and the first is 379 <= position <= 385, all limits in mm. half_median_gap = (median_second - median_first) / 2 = 2.0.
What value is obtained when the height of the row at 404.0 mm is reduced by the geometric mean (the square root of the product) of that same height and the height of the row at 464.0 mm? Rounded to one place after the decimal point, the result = 0.2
